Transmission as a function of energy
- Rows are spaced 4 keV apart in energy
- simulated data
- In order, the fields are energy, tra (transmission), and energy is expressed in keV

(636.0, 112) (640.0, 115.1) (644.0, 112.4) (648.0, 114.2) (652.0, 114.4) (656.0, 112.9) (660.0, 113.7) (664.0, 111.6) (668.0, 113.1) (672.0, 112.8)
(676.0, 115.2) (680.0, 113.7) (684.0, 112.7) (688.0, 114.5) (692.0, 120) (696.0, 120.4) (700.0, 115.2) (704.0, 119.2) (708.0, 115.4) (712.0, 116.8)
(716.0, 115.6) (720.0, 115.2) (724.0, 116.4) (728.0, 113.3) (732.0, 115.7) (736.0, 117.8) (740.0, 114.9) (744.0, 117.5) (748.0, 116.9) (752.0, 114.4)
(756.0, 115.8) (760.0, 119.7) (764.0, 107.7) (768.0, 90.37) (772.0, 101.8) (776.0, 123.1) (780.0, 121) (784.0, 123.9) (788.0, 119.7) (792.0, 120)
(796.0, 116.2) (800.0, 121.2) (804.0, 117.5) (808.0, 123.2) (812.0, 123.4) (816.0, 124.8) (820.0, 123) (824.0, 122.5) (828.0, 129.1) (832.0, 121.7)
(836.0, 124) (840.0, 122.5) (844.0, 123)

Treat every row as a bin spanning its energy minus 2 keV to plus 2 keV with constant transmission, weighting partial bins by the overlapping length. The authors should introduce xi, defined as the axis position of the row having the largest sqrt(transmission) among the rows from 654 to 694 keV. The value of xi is 692.0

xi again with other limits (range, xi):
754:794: 784.0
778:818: 816.0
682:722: 696.0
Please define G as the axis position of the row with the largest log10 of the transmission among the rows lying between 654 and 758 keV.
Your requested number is 696.0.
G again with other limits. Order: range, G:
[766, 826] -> 816.0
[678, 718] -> 696.0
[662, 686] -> 676.0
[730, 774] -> 760.0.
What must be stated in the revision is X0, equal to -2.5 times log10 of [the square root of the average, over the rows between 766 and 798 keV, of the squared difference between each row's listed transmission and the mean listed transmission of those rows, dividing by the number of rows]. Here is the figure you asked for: -2.6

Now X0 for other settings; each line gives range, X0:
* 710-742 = -0.3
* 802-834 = -1.2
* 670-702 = -1.1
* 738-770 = -2.4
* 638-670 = -0.1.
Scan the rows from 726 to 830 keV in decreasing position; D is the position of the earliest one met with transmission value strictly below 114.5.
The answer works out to 772.0 keV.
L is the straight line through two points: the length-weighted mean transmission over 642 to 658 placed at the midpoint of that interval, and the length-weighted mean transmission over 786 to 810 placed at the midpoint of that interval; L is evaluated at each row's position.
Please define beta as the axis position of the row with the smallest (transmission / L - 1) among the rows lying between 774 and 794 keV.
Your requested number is 788.0 keV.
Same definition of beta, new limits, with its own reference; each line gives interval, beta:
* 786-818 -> 796.0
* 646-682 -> 664.0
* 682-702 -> 684.0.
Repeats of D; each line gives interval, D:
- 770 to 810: 772.0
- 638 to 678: 672.0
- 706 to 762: 752.0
